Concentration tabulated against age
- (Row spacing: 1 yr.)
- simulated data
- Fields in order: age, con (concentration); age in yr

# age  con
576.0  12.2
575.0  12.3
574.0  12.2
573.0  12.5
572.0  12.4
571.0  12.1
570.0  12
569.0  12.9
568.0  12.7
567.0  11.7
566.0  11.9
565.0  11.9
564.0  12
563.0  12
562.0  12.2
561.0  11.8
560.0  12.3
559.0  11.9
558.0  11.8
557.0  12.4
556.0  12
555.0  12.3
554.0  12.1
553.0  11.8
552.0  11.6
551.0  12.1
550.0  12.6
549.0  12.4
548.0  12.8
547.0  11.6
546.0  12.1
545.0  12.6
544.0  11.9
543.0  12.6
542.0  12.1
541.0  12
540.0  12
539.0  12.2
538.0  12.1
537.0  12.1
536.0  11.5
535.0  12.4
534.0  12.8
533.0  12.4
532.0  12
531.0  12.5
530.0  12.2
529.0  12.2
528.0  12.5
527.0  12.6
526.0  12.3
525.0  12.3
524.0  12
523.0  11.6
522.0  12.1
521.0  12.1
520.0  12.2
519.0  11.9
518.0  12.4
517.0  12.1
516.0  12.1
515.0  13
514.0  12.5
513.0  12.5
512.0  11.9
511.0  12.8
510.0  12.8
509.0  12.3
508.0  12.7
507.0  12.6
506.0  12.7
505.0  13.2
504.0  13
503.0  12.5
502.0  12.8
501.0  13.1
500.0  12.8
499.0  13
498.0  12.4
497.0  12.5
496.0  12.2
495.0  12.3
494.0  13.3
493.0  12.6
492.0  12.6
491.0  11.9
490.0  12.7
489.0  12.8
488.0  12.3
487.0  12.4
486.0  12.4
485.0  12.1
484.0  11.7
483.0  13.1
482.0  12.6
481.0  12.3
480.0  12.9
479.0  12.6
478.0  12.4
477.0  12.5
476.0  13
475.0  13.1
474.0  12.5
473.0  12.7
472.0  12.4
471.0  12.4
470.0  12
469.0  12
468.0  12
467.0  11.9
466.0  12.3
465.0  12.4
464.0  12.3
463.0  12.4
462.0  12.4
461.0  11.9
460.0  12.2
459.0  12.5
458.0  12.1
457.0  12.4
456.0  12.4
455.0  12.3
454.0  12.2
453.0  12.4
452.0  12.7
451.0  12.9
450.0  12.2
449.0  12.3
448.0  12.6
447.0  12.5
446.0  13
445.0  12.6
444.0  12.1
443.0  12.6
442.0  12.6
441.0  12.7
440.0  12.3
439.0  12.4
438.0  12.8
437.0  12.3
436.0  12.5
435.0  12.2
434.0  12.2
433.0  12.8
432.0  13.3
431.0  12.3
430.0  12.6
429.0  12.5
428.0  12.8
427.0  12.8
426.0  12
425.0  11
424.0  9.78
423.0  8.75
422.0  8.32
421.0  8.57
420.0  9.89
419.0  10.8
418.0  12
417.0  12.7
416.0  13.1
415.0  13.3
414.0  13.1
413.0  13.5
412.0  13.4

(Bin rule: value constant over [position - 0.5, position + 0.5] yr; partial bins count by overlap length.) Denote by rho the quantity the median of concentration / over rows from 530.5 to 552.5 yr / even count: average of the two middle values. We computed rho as 12.1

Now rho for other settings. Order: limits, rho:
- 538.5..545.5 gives 12.1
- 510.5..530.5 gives 12.2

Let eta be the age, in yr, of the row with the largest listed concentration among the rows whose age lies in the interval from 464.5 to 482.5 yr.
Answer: 475.0 yr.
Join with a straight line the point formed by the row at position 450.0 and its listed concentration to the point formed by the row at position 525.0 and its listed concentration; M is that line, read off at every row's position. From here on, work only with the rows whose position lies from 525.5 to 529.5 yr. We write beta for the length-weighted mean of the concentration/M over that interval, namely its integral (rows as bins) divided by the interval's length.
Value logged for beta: 1.01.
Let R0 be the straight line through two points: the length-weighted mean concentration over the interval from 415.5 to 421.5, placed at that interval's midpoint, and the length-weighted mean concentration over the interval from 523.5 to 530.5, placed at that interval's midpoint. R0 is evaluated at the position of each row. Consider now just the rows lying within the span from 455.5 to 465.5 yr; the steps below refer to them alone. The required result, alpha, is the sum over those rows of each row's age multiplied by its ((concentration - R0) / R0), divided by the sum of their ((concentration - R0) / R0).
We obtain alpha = 460.4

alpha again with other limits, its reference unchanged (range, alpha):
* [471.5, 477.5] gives 474.6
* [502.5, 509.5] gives 505.5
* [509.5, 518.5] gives 512.7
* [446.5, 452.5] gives 449.6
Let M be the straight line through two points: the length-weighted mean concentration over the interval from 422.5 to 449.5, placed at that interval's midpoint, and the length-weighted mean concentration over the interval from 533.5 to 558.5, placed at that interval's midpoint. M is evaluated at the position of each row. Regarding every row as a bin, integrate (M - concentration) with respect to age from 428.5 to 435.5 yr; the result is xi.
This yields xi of -2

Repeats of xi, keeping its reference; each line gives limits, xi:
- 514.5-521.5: -1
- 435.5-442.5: -2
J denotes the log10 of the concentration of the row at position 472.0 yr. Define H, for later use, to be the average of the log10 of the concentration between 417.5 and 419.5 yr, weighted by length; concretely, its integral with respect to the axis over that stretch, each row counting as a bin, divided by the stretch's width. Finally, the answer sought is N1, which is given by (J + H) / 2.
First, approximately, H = 1.056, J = 1.09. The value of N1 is 1.07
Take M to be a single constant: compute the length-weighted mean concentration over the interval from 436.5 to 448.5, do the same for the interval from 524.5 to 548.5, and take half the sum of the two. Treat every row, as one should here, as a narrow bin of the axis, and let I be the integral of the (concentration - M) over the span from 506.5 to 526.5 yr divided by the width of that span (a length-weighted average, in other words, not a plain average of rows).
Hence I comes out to -0.08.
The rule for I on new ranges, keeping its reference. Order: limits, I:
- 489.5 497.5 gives 0.12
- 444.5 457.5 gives 0.11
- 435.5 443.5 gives 0.13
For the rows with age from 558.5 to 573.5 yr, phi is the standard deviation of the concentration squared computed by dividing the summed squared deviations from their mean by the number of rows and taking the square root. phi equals 8.2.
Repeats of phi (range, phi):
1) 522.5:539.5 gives 7.8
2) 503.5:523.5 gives 10.3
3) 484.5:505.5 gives 9.2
